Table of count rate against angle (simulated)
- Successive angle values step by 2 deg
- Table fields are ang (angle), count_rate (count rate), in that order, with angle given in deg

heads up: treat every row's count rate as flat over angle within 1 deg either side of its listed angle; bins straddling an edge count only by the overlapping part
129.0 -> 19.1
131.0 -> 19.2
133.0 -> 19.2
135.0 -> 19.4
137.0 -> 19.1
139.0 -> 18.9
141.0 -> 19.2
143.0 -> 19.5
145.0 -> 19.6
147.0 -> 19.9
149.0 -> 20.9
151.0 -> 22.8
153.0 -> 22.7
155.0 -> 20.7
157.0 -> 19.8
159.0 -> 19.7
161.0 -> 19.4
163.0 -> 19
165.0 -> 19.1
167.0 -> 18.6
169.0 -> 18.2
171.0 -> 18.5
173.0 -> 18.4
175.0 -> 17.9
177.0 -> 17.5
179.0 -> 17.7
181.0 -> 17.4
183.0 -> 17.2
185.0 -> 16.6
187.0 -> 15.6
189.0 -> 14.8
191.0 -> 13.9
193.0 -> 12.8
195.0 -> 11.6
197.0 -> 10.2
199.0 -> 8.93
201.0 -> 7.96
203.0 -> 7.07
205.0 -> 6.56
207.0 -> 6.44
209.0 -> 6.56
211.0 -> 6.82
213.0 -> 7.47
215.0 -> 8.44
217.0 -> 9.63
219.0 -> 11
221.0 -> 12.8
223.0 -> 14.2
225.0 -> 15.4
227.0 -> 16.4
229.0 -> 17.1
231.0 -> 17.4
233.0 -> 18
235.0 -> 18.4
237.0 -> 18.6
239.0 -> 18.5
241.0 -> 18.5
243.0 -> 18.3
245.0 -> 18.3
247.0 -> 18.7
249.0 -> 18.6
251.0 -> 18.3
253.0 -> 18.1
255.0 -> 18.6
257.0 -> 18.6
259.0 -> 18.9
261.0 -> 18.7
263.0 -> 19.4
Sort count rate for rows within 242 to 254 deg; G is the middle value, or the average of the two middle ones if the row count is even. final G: 18.3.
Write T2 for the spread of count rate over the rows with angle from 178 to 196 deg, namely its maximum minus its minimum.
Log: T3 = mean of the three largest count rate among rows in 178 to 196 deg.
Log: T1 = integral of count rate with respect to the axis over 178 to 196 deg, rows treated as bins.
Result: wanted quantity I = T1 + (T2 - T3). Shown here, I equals 264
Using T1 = 275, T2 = 6.1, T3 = 17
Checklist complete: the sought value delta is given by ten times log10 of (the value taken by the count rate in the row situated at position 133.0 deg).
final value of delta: 12.8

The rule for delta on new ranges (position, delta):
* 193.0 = 11.1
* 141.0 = 12.8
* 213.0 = 8.7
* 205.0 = 8.2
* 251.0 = 12.6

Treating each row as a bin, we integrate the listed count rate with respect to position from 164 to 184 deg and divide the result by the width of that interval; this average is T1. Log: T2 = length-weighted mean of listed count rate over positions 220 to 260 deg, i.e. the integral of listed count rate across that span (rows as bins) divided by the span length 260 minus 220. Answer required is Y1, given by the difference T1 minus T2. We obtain 0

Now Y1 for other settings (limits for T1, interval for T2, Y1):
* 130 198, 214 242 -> 3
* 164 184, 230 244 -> 0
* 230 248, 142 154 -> -3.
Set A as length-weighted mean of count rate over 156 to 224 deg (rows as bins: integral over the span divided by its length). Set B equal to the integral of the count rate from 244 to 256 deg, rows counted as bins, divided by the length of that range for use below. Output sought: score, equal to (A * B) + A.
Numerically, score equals 267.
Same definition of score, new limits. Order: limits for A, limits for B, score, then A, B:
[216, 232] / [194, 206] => 138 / 14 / 8.7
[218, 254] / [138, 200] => 318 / 17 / 17.6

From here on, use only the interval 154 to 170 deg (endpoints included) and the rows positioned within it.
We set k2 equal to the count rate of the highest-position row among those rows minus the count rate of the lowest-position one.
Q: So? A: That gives -2.5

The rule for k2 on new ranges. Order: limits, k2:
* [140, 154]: 3.5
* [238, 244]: -0.2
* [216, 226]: 5.8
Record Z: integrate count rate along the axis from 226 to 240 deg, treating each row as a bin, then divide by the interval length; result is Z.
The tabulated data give 17.8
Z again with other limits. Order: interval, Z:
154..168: 19.5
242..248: 18.4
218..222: 11.9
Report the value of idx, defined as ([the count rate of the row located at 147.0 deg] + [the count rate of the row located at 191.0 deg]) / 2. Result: 16.9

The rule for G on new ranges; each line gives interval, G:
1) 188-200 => 12.2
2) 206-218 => 7.1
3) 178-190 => 16.9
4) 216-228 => 13.5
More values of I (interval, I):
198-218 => 146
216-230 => 184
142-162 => 391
